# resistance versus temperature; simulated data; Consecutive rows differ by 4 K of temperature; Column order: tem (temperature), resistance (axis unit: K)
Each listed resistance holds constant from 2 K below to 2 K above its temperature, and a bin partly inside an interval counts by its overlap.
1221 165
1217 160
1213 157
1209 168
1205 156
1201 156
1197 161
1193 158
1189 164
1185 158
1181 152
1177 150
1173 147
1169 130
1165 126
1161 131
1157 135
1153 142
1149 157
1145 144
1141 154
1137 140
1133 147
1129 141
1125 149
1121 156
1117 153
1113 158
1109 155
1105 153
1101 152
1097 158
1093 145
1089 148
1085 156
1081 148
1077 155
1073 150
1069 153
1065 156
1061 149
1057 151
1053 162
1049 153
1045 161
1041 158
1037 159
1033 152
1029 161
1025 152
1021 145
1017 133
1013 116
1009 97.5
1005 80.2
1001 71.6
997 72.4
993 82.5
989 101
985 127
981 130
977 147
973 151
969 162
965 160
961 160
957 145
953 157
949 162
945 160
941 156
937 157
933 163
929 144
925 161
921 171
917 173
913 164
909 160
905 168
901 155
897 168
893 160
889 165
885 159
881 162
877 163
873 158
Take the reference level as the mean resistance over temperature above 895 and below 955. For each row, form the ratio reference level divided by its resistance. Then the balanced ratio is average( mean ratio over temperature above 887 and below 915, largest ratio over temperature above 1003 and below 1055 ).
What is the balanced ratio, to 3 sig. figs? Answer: 1.50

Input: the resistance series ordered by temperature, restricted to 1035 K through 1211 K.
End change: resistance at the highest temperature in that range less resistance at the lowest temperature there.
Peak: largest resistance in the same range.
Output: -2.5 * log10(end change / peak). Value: 3.2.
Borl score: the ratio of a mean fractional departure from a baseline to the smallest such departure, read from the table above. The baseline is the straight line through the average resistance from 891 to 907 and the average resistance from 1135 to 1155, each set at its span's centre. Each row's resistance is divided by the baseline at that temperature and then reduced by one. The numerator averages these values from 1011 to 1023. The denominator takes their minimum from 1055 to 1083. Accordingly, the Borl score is 6.5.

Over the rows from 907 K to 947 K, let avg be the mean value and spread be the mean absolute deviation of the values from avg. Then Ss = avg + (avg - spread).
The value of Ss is 316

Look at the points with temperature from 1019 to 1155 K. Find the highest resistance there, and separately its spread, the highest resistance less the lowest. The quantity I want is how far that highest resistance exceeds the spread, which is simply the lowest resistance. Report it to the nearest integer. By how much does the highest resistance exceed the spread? 140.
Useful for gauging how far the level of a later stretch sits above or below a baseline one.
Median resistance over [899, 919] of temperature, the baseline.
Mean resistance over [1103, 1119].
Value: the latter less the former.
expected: -9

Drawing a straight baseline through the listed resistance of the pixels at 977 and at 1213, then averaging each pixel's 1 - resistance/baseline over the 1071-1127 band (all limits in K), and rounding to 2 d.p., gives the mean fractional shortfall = 0.00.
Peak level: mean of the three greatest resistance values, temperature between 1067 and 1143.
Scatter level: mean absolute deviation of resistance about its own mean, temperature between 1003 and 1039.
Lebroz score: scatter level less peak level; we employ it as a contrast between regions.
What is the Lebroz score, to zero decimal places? -134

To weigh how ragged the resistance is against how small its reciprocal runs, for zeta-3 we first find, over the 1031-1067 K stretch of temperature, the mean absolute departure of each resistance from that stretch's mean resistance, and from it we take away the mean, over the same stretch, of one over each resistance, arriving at 3.9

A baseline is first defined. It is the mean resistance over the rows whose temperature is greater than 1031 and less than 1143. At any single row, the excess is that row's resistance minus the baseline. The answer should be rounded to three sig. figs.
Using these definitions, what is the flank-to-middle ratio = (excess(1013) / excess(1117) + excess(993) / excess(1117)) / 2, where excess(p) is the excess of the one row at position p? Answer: -124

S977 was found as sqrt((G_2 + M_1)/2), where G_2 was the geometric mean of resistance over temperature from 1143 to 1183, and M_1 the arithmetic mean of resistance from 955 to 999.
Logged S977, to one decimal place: 11.7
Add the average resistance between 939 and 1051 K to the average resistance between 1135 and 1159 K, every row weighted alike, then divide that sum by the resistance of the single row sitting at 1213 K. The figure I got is 1.79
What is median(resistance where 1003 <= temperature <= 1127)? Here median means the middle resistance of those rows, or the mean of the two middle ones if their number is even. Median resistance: 153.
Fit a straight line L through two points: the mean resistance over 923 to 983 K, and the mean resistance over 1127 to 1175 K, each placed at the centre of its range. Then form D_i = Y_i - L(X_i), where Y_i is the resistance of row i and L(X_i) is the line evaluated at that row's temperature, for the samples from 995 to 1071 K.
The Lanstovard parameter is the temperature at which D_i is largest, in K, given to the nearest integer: 1053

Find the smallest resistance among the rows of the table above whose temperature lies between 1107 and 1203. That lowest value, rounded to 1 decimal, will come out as 126.0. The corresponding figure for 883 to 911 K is 155.0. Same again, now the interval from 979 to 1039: 71.6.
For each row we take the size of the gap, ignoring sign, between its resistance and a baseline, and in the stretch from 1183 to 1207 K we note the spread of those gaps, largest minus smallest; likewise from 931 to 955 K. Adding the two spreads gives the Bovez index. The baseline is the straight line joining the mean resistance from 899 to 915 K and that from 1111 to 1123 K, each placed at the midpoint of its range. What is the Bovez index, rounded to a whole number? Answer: 12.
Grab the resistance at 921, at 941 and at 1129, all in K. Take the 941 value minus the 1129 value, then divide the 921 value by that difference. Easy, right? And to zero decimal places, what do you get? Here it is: 11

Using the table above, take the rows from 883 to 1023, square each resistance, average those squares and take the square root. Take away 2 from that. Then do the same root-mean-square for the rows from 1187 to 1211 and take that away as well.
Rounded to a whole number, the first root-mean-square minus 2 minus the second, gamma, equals -17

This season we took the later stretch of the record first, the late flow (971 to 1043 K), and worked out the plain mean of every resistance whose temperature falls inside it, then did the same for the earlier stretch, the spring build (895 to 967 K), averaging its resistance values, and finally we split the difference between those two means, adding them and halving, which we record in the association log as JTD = 142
